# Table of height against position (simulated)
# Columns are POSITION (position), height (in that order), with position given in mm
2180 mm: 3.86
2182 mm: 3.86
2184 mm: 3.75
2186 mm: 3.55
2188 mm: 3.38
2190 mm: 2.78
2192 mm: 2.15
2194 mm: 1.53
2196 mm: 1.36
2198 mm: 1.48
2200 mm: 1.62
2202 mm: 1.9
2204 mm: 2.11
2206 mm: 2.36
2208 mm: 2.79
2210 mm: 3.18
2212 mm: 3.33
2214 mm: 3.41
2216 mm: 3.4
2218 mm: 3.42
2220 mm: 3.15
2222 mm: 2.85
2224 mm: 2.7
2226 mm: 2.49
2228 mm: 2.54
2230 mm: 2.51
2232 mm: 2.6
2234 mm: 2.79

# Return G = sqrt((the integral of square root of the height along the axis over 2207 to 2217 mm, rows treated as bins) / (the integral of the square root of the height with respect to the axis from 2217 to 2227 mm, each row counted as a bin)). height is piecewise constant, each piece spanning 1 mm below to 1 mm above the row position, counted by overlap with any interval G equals 1.025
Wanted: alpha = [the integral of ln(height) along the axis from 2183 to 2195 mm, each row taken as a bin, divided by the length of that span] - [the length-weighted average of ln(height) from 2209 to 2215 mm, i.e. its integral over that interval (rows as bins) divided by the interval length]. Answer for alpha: -0.19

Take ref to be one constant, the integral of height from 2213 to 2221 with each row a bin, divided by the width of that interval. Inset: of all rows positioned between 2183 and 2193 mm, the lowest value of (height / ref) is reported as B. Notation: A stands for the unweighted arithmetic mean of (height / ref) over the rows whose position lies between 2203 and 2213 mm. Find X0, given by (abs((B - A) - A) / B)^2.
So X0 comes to 2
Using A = 0.82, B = 0.64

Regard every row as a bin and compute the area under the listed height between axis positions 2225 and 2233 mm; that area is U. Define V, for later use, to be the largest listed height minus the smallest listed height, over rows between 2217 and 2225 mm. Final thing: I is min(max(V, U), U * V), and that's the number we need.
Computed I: 15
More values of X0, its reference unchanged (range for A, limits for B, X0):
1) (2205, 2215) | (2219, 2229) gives 2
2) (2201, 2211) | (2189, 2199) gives 7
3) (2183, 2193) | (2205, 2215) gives 3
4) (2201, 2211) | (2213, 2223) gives 1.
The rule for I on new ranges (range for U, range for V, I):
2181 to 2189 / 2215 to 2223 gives 17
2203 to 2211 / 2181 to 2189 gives 10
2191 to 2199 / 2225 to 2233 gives 1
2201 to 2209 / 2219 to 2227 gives 12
